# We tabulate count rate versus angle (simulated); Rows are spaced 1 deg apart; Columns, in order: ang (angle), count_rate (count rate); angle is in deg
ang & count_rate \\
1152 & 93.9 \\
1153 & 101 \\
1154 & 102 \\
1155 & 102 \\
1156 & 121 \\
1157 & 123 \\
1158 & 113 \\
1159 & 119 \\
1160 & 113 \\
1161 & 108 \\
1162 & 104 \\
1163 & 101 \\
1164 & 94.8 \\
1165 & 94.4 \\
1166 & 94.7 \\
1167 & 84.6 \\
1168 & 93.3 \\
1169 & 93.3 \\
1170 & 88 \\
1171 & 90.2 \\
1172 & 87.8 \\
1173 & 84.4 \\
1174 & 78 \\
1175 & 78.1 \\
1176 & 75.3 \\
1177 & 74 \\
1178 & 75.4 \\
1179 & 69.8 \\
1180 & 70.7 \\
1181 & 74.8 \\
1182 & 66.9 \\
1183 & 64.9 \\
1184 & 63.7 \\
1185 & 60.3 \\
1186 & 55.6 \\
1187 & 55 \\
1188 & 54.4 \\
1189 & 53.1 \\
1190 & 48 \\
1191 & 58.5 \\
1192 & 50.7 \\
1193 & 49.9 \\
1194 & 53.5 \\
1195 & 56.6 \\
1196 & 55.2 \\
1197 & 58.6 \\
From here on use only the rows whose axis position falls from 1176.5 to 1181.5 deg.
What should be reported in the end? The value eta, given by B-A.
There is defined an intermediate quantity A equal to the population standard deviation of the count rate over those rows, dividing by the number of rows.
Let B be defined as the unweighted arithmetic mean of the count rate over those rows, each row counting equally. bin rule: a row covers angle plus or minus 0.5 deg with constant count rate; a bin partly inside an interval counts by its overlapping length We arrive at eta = 71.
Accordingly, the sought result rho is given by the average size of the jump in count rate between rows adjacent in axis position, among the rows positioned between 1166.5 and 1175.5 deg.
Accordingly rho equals 3.6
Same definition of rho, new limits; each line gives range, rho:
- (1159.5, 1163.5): 4.0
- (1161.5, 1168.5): 4.8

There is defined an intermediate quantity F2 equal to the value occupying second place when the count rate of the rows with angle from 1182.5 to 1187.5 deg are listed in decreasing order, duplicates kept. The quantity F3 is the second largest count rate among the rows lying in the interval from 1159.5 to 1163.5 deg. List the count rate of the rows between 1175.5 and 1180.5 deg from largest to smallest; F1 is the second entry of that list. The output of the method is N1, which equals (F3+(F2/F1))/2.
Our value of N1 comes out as 54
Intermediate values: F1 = 75.3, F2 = 63.7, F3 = 108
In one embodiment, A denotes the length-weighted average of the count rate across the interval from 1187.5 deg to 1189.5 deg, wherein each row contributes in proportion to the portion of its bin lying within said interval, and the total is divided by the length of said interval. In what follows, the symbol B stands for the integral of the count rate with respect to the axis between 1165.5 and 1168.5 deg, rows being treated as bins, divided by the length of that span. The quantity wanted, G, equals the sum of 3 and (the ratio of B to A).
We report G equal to 4.69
